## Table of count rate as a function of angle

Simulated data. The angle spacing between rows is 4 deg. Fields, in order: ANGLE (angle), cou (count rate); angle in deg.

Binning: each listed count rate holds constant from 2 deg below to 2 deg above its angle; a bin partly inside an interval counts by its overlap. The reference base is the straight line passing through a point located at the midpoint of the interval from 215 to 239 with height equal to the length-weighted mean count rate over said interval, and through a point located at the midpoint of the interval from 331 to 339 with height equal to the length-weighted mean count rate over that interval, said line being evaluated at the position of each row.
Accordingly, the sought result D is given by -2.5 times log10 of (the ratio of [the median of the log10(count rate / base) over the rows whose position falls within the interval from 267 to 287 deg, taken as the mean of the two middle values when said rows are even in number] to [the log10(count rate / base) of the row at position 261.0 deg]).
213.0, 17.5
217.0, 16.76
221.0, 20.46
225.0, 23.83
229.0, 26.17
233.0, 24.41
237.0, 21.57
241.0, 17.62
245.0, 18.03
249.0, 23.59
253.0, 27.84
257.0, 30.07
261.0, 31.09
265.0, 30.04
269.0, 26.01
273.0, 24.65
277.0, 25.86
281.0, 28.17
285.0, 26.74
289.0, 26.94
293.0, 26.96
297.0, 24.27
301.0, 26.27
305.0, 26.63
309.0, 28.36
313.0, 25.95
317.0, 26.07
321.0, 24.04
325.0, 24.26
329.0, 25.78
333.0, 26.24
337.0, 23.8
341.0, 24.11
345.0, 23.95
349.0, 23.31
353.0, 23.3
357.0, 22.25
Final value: 1.1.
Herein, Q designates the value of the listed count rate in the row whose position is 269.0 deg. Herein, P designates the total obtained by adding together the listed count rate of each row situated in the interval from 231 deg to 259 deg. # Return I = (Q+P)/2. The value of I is 95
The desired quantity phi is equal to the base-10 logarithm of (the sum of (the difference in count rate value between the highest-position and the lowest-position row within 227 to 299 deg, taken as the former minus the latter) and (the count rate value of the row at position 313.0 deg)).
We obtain 1.38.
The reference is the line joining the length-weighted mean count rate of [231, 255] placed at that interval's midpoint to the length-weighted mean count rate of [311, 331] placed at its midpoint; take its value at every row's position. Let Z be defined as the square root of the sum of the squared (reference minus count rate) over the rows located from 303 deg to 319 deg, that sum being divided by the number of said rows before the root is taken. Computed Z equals 2.2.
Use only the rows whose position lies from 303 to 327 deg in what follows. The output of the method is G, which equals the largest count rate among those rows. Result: 28.36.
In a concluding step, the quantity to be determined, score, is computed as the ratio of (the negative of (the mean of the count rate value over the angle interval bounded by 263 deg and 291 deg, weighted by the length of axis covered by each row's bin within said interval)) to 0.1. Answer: -269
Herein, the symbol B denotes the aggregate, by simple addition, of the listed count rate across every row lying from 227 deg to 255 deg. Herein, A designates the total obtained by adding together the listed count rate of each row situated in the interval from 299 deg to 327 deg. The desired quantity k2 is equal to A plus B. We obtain 341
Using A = 182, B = 159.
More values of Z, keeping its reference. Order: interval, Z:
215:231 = 3.4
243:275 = 5.3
